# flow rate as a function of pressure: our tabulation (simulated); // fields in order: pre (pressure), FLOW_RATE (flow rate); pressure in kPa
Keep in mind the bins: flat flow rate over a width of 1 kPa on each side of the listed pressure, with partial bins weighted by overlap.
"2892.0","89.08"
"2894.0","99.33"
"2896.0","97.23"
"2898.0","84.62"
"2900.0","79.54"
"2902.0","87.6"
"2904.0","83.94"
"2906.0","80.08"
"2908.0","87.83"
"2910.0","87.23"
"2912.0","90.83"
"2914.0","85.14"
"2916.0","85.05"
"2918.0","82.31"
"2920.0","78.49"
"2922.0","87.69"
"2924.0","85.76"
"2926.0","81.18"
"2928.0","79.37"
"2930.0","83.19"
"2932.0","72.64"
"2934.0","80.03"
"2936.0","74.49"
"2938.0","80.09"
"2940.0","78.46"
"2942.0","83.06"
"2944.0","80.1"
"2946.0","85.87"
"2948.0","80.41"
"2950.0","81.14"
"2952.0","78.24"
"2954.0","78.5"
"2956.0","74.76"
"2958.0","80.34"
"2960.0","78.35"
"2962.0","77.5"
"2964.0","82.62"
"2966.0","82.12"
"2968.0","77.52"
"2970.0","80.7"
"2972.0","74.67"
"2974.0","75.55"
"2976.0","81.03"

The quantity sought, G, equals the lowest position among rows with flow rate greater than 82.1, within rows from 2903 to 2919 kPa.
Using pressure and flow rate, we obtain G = 2904.0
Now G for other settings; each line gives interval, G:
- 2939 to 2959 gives 2942.0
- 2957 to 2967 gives 2964.0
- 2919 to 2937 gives 2922.0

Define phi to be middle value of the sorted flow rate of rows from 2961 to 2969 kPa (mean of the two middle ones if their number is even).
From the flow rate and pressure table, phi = 79.8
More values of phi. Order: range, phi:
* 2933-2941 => 79.2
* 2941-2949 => 81.7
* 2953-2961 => 78.4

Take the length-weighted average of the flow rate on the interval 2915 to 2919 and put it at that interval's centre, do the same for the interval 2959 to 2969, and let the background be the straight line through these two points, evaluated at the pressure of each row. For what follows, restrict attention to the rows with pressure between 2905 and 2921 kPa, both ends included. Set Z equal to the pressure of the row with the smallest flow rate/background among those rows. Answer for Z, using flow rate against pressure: 2920.0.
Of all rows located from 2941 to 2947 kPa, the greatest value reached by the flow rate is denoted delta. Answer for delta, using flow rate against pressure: 85.87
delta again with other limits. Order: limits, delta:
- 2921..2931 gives 87.69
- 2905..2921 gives 90.83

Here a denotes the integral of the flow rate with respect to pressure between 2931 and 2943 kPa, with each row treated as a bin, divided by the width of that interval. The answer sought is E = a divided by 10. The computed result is 7.81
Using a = 78.1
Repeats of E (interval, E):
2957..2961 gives 7.93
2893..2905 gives 8.87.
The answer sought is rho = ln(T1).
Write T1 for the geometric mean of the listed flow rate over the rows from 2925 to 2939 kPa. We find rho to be 4.36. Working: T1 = 79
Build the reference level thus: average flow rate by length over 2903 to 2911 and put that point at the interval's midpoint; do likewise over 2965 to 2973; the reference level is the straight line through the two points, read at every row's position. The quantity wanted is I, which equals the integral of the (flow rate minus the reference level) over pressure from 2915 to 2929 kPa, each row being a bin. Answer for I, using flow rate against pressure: -7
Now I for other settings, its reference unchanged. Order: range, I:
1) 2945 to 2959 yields -7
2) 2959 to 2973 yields 0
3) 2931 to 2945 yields -47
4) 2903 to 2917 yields 17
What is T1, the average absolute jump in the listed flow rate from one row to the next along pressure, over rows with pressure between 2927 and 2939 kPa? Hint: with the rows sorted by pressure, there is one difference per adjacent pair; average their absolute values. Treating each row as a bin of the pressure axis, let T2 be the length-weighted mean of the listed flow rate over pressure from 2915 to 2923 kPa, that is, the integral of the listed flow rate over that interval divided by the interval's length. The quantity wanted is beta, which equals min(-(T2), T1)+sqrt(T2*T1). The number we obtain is -60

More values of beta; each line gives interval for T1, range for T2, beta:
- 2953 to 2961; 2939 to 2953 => -64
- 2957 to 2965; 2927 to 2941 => -64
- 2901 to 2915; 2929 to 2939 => -60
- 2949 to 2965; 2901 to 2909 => -69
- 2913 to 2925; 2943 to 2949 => -65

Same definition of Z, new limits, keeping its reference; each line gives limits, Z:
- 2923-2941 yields 2932.0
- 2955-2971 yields 2956.0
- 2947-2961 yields 2956.0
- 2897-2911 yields 2900.0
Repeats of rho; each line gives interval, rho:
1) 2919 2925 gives 4.43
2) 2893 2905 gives 4.48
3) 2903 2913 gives 4.45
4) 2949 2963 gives 4.36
